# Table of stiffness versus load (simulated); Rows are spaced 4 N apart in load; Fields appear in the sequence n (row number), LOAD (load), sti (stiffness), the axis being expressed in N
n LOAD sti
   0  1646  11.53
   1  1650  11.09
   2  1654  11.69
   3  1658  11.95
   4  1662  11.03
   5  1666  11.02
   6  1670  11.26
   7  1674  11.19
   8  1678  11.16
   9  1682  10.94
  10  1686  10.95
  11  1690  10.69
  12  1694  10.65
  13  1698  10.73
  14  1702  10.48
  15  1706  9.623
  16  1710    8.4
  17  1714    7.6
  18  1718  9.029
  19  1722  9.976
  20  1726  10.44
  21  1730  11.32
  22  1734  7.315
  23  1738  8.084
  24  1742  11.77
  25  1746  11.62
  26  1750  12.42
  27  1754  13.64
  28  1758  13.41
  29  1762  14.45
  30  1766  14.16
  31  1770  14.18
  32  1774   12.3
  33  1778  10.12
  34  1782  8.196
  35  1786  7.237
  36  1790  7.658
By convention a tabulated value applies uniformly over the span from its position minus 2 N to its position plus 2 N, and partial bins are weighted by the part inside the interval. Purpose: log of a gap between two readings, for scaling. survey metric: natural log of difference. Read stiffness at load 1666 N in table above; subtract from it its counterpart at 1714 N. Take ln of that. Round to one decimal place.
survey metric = 1.2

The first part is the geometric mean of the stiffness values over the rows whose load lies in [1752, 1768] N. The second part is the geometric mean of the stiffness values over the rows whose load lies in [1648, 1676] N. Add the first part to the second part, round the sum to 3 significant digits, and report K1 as 25.2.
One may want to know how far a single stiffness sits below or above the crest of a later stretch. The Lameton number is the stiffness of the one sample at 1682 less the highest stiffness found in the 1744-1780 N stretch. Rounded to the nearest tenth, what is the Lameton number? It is -3.5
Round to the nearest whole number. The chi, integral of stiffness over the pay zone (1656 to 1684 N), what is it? 314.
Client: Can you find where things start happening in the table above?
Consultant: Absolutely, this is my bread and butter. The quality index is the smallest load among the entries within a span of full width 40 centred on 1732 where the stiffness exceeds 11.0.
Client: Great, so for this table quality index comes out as 1730 N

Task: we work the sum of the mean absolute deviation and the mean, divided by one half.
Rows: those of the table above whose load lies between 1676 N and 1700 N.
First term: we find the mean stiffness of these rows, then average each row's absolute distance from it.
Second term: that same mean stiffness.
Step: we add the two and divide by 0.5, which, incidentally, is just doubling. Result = 22.0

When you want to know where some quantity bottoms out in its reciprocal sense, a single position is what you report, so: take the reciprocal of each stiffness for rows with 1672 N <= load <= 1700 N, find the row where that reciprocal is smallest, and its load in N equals 1674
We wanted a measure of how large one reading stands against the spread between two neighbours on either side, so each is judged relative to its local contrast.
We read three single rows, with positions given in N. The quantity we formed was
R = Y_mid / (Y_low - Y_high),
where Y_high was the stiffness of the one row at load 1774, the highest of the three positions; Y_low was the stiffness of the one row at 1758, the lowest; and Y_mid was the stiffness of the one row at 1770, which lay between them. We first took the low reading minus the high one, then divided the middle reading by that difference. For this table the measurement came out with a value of 13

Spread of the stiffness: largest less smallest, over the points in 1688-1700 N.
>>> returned 0.1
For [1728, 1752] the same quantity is 5.1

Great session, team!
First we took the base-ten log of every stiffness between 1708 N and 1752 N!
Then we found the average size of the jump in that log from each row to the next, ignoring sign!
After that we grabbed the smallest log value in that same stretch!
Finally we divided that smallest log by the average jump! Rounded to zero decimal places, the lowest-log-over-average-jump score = 13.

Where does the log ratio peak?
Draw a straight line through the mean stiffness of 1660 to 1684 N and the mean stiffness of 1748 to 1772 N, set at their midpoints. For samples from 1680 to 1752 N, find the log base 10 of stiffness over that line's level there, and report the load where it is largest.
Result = 1682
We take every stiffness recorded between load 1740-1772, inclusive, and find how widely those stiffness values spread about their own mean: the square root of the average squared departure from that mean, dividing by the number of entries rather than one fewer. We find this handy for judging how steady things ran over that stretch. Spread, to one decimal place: 1.1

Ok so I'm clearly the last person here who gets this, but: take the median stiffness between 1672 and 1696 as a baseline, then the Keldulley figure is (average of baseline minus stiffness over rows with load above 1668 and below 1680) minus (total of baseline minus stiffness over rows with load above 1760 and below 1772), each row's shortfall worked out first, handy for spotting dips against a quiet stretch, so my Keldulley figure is 9.7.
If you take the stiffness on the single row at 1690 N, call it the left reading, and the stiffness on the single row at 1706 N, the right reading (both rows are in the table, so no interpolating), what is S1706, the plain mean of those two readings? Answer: 10.2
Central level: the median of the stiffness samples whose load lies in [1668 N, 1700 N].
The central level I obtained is 10.9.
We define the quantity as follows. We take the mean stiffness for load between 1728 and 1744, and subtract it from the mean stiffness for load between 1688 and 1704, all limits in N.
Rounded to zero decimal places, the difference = 1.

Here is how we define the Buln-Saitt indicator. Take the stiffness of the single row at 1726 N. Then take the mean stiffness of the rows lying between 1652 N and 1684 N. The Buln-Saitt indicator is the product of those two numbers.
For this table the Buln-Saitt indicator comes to 118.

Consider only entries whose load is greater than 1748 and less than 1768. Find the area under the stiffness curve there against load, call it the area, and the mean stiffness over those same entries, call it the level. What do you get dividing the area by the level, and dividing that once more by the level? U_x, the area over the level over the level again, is 1.47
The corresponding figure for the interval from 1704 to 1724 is 2.24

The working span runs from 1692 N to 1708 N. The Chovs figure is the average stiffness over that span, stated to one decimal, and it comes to 10.4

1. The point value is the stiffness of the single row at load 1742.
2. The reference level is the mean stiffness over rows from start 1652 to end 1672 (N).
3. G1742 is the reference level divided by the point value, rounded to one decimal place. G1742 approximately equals 1.0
